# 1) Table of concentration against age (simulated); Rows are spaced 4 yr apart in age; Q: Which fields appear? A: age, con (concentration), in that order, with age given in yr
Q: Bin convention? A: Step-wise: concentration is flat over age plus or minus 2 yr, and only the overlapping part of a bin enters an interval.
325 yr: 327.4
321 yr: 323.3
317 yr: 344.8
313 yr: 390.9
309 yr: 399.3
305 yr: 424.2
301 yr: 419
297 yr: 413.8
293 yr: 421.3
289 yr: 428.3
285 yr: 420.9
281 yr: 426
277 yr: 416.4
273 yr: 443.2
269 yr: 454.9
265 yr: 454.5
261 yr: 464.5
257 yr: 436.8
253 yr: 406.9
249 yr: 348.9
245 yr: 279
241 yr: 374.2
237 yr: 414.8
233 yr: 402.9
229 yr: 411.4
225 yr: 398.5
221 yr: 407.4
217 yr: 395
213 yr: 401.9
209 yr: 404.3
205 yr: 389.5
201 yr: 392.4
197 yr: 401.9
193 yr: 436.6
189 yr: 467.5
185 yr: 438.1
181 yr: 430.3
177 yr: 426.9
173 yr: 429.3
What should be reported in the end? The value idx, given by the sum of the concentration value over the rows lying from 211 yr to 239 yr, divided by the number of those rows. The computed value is 405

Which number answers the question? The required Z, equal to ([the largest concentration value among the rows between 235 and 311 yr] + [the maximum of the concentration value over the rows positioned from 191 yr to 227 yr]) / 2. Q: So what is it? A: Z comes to 451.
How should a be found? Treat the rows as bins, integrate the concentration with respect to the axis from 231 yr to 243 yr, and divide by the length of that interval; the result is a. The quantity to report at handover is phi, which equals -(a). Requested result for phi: -397.3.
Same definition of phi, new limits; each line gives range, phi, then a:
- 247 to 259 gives -397.5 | 398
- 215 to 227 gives -400.3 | 400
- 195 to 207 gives -394.6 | 395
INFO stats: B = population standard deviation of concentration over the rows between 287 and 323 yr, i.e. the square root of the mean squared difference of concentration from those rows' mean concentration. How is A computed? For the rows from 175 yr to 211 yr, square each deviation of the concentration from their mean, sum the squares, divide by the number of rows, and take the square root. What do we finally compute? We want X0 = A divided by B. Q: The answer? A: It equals 0.68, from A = 24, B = 35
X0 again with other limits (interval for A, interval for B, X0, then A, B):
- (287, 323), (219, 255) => 0.85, 35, 42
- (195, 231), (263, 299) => 0.45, 7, 15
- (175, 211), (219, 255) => 0.58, 24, 42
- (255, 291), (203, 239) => 2.14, 16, 7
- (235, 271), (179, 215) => 2.31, 57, 25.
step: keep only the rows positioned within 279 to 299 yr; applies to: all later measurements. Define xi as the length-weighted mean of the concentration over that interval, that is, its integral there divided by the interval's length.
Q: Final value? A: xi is 422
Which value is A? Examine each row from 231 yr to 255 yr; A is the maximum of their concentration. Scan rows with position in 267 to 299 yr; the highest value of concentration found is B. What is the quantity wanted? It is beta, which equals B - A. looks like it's 40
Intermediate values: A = 414.8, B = 454.9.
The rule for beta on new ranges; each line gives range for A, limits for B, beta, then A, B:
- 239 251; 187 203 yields 93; 374.2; 467.5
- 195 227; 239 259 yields 29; 407.4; 436.8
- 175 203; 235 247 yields -53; 467.5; 414.8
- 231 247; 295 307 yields 9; 414.8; 424.2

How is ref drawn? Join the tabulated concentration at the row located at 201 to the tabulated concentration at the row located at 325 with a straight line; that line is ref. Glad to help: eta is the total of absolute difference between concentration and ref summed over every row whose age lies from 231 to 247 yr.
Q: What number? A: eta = 162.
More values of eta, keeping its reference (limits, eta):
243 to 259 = 224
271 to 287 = 300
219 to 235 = 105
